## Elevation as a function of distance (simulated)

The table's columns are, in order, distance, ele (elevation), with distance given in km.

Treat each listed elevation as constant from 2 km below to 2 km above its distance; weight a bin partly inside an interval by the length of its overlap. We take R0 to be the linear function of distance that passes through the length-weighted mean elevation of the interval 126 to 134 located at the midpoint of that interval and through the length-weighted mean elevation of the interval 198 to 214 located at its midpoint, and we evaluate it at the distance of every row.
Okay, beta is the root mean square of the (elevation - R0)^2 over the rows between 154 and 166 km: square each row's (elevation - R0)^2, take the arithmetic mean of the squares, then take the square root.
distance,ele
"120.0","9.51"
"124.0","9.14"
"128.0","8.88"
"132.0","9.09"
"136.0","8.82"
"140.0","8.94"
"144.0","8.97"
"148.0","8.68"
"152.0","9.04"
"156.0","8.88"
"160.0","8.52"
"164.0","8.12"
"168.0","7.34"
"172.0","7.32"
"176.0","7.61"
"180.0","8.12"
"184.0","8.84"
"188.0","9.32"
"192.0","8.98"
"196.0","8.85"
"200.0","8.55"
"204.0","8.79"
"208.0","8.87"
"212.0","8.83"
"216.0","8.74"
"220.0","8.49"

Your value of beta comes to 0.3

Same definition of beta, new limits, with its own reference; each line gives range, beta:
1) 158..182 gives 1.5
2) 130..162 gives 0.1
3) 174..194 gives 0.7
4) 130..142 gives 0.0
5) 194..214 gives 0.0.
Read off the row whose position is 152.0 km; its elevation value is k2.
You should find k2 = 9.04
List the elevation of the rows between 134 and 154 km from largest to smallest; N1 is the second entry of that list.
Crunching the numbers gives 8.97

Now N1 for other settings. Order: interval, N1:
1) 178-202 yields 8.98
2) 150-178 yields 8.88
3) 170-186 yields 8.12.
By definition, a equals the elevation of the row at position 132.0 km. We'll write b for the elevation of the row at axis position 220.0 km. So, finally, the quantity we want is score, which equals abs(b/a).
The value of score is 0.93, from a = 9.09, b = 8.49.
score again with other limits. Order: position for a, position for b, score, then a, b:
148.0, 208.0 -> 1.02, 8.68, 8.87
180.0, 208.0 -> 1.09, 8.12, 8.87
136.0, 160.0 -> 0.97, 8.82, 8.52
